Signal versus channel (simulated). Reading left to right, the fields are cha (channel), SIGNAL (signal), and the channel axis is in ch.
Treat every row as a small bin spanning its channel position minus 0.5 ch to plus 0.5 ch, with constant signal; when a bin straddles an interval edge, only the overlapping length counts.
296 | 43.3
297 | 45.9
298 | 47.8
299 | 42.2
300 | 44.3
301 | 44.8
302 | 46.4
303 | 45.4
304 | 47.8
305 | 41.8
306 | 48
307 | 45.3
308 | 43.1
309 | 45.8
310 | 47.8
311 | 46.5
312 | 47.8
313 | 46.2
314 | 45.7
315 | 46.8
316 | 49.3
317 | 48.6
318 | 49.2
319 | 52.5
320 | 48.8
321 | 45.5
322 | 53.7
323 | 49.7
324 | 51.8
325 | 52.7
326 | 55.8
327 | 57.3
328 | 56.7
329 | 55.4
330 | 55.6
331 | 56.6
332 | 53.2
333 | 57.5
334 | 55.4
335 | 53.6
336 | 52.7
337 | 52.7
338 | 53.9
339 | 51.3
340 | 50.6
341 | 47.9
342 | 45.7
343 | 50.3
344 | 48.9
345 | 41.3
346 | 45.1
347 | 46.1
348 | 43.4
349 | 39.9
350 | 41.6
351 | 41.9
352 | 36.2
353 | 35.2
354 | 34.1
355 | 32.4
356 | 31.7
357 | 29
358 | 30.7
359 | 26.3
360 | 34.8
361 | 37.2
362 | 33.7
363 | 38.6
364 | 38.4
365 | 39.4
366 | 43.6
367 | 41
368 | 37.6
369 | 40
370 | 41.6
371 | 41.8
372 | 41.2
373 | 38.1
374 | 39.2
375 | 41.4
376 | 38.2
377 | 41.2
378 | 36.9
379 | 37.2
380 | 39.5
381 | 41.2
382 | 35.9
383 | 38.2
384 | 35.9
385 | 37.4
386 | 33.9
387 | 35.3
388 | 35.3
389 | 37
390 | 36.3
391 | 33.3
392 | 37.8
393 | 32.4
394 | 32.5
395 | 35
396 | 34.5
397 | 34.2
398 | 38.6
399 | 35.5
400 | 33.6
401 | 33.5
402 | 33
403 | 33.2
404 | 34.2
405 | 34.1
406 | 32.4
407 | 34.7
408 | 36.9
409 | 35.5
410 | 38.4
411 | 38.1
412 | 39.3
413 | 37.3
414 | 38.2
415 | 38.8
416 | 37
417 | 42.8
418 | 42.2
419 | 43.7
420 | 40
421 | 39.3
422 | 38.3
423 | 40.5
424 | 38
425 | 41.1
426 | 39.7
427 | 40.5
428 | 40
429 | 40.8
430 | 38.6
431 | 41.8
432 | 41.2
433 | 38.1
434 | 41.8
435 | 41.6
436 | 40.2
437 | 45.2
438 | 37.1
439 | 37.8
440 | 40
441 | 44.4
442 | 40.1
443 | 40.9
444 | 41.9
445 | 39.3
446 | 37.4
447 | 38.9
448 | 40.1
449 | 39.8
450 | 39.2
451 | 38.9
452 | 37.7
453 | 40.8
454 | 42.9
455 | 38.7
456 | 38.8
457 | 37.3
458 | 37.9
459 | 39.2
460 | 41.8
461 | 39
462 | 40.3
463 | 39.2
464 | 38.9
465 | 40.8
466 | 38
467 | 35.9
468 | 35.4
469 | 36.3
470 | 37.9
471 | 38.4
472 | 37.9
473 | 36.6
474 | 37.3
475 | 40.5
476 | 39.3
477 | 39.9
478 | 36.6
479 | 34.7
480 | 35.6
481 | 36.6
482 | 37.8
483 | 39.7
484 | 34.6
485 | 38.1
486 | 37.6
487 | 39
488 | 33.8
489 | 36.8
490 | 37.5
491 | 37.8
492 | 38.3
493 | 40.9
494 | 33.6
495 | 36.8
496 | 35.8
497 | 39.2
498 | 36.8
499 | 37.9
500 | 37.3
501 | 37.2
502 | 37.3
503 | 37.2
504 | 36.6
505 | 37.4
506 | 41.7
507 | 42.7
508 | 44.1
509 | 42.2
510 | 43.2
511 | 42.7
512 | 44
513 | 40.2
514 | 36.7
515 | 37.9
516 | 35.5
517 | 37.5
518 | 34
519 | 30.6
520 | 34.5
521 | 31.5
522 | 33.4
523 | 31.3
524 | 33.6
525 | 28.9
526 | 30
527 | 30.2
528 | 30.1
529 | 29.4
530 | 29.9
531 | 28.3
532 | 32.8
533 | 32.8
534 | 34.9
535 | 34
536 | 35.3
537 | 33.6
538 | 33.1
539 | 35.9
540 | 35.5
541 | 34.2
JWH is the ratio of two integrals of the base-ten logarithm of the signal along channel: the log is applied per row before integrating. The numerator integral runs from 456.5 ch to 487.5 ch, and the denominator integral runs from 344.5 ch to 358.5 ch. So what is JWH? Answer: 2.2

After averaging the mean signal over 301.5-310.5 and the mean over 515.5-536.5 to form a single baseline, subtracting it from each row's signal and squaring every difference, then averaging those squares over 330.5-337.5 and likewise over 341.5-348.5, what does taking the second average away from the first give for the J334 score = 190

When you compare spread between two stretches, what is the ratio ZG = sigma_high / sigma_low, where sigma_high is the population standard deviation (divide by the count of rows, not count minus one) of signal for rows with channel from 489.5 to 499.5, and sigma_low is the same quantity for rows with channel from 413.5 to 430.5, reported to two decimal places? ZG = 1.06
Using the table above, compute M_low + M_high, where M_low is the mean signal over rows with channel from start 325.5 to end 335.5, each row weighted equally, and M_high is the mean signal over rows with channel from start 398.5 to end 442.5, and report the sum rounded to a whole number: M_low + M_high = 94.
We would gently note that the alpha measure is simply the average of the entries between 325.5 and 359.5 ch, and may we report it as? 46.1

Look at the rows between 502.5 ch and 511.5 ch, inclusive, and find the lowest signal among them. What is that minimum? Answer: 36.6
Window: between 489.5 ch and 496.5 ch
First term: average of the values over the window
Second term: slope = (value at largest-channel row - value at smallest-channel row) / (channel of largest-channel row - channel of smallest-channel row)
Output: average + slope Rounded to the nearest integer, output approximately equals 37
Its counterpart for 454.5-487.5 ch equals 38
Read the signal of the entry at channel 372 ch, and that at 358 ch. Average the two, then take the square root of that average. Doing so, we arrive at 6.00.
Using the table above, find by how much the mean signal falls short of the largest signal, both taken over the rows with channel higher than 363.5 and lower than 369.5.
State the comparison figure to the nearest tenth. 3.6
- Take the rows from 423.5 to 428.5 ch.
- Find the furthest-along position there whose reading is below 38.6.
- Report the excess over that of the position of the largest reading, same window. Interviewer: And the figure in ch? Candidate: 1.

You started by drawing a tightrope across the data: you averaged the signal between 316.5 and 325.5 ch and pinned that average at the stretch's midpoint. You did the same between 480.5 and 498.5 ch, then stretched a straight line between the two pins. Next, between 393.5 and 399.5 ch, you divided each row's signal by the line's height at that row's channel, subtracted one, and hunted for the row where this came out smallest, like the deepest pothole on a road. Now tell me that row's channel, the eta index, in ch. 394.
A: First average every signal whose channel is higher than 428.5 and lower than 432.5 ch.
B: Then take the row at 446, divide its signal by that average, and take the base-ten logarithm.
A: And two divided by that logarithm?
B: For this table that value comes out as -56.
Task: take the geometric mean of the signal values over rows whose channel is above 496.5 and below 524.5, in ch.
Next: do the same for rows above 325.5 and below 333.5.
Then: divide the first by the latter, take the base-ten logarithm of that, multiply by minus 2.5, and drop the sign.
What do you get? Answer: 0.44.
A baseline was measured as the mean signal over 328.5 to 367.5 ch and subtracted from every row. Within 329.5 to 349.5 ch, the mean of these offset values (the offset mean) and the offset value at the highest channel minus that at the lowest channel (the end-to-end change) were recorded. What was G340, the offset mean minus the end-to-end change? 22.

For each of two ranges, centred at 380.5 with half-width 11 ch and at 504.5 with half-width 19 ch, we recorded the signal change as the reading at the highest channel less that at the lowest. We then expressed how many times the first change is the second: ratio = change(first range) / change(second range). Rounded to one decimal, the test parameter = 1.3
